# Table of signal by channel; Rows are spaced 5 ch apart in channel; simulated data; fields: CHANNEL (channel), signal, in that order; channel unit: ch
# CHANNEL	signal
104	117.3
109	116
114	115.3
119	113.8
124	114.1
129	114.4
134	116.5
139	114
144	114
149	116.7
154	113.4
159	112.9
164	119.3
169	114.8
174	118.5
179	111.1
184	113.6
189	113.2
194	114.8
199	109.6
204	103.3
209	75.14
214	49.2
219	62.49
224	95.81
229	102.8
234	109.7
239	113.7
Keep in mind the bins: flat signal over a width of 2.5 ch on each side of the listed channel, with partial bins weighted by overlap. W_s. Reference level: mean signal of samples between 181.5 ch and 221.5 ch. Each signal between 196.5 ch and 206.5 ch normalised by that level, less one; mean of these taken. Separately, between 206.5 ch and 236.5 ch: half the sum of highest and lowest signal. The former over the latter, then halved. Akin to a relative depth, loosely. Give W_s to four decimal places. 0.0009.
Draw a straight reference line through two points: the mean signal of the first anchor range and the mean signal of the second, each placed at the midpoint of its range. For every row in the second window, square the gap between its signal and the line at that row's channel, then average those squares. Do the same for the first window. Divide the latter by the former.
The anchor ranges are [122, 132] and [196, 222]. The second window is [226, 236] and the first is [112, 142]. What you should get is 0.01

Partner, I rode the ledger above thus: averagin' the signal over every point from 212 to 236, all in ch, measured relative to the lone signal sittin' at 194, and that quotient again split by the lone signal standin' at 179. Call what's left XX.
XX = 0.0066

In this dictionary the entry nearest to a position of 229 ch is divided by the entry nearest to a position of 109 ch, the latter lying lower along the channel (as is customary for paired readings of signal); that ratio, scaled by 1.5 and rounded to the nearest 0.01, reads 1.33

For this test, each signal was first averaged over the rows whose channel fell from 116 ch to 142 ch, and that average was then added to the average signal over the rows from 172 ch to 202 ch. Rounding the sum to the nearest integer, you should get 228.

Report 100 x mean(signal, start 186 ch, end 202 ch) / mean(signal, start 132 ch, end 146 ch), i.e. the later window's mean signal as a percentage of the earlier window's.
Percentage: 98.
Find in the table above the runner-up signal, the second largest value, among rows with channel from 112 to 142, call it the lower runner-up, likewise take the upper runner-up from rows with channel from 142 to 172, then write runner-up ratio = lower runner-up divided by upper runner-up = 0.99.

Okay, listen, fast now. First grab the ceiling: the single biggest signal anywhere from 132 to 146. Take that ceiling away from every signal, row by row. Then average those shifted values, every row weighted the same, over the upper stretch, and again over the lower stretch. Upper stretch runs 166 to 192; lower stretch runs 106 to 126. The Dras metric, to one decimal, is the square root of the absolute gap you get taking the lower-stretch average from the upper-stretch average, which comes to 0.7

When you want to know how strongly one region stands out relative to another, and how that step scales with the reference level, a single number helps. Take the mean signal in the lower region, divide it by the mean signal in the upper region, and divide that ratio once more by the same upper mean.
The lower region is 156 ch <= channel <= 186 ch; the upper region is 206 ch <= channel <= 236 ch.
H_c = 0.017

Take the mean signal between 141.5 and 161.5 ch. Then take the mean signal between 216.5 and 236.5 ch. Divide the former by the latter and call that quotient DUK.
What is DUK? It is 1.2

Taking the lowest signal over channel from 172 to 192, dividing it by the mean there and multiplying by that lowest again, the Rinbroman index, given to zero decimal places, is 108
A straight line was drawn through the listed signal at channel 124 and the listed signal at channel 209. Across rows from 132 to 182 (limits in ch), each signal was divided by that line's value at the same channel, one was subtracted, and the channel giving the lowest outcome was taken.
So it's 139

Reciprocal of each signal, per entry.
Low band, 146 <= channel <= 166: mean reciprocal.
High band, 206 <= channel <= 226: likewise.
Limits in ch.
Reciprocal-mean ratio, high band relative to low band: 1.73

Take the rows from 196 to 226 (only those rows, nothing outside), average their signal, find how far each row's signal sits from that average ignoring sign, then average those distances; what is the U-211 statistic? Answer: 20.3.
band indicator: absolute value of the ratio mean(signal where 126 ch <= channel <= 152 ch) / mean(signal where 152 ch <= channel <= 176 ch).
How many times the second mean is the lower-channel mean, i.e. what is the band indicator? 0.99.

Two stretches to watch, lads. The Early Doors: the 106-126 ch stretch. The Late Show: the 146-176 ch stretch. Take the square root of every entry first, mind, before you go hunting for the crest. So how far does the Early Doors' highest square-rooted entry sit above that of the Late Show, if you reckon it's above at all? -0.2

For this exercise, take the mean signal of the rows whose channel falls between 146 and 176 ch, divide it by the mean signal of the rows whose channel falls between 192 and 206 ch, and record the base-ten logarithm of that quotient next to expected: 0.026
